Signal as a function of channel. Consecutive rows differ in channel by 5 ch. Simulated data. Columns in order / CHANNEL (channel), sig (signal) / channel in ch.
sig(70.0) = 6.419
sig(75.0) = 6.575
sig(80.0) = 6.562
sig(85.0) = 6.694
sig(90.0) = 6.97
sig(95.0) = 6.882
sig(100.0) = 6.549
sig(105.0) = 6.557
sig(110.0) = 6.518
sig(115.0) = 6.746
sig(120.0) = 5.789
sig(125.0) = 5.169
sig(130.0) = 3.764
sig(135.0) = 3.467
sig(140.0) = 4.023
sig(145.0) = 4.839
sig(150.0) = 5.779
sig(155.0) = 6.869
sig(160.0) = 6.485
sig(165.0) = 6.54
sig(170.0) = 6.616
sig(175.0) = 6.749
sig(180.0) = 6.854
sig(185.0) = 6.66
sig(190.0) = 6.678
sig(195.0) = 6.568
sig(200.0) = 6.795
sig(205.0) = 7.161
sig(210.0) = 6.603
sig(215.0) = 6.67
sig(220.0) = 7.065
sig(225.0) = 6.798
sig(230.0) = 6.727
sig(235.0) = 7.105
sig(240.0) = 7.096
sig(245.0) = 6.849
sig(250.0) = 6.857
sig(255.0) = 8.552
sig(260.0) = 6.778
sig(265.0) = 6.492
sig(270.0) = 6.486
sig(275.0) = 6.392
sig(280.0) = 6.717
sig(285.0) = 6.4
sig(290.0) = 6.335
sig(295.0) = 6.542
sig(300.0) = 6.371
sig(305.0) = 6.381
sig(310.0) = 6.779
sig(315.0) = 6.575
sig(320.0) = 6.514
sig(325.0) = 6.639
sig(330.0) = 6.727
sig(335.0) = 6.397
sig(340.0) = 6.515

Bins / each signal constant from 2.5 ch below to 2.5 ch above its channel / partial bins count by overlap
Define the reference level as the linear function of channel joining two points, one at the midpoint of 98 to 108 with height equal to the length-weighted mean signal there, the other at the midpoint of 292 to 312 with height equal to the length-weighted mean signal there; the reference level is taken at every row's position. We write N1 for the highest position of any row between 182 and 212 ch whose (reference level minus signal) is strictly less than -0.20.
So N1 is 205.0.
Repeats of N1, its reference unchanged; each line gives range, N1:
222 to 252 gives 250.0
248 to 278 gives 260.0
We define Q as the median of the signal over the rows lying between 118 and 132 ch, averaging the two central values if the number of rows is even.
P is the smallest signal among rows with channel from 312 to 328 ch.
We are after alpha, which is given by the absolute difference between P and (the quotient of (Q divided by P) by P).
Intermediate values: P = 6.514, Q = 5.17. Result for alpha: 6.39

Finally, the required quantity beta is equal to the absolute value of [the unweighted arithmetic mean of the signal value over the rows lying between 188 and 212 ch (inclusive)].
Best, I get 6.76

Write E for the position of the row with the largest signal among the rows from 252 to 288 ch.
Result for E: 255.0 ch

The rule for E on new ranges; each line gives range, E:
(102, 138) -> 115.0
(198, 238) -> 205.0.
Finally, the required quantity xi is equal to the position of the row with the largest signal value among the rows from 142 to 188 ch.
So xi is 155.0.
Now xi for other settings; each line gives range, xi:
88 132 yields 90.0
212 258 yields 255.0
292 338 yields 310.0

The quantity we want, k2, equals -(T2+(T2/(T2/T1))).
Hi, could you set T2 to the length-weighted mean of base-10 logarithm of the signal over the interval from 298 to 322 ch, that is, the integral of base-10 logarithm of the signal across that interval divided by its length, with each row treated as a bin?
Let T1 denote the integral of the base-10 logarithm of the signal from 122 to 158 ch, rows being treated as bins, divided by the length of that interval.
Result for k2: -1.49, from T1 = 0.68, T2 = 0.8146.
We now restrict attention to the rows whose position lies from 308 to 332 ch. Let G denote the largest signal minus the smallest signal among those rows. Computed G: 0.3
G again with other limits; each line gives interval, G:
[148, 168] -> 1.1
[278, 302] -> 0.4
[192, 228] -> 0.6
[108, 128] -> 1.6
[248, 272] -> 2.1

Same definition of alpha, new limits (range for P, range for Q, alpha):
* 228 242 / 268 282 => 6.58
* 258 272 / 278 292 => 6.33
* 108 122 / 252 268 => 5.59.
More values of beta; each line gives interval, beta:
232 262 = 7.21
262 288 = 6.50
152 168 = 6.63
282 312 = 6.47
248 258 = 7.70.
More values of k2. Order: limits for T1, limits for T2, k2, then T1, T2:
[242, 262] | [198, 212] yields -1.70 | 0.86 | 0.8363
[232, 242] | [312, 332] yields -1.67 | 0.85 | 0.8205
